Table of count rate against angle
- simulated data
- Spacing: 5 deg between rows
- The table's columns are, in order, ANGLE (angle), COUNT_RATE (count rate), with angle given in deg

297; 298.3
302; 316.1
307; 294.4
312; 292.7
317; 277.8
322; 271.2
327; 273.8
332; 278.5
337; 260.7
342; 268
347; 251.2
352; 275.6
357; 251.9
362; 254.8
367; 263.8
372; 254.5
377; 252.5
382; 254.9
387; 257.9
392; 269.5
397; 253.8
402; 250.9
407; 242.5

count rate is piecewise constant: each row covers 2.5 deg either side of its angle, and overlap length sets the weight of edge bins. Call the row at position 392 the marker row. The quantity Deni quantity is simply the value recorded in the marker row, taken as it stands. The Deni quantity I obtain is 269.5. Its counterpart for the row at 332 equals 278.5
